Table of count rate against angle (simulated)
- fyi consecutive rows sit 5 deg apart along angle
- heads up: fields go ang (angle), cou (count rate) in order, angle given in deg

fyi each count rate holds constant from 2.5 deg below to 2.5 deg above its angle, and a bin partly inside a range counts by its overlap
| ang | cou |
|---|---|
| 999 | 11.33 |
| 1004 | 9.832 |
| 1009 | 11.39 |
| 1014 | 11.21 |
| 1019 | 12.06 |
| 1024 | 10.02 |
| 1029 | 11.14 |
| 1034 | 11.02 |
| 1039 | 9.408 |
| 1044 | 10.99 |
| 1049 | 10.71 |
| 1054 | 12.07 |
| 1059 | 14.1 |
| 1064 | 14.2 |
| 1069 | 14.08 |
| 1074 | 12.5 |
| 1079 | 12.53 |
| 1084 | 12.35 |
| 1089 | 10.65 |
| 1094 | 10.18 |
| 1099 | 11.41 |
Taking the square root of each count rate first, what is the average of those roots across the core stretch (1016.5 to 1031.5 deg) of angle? 3.33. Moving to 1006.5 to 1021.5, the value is 3.40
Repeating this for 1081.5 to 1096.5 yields 3.32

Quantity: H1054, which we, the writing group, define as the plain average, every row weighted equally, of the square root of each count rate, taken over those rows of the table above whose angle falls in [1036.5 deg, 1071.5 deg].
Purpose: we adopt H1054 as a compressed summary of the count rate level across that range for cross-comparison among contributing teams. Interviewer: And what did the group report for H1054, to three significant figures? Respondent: 3.49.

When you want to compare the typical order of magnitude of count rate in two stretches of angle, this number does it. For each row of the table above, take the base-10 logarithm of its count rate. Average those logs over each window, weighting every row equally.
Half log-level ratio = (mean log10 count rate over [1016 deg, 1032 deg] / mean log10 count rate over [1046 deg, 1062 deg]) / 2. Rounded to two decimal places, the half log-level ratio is 0.48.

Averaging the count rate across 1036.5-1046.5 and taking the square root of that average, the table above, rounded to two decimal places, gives 3.19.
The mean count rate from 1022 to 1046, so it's 10.5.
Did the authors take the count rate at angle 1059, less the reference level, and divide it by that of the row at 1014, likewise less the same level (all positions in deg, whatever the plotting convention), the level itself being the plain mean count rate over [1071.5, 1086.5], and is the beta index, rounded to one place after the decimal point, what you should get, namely -1.3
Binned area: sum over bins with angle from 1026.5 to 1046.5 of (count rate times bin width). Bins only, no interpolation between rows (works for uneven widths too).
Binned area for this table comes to 213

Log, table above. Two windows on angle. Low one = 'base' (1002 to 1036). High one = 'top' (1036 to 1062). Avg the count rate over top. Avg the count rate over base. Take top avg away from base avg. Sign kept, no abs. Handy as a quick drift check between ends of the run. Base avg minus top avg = -0.5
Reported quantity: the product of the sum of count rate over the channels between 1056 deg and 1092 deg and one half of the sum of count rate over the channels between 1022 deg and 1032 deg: 957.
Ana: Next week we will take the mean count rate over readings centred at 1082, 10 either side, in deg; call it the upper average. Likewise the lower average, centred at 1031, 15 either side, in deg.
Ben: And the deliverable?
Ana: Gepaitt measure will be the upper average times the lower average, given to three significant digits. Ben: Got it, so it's 129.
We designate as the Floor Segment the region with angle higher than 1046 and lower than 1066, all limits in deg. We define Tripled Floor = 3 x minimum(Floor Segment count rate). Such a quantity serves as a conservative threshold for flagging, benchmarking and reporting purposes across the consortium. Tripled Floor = 32.1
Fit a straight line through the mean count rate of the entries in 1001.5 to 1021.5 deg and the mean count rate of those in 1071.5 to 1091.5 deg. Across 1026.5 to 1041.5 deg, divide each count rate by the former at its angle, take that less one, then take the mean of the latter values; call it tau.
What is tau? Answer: -0.08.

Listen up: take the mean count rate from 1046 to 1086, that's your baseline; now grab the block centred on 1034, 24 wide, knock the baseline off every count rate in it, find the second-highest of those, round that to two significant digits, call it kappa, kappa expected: -1.8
